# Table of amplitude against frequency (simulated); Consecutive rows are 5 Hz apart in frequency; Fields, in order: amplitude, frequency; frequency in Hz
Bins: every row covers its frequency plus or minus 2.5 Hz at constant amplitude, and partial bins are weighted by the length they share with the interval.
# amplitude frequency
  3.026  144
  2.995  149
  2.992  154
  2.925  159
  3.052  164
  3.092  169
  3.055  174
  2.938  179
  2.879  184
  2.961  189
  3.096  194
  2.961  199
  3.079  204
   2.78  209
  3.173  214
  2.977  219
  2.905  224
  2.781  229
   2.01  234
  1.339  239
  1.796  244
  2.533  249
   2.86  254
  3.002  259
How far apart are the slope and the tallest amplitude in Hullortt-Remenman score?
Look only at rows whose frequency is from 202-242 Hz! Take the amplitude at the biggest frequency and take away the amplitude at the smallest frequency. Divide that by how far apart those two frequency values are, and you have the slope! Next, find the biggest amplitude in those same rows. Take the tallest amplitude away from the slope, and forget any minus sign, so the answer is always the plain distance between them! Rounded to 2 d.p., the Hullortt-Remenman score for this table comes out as 3.22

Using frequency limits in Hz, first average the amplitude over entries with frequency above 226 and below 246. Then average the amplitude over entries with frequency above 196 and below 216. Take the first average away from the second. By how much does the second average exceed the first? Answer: 1.0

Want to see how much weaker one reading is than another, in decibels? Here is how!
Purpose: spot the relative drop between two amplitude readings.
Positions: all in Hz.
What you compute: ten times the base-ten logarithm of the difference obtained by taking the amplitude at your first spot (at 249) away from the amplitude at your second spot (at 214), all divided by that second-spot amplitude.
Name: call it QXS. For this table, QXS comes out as -7.0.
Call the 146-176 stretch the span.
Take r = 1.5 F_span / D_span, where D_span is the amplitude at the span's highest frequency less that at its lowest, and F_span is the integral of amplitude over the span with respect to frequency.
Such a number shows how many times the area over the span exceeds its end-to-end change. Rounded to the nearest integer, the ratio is 2264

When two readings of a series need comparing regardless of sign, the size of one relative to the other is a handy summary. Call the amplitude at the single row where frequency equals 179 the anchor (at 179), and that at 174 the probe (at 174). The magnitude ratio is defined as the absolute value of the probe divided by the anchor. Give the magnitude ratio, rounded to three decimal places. 1.040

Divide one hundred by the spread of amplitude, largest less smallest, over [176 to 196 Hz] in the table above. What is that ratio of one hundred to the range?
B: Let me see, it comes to 461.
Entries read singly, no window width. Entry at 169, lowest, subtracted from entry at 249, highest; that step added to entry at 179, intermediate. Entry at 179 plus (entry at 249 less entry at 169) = 2.4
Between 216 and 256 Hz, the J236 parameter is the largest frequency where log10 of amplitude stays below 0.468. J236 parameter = 254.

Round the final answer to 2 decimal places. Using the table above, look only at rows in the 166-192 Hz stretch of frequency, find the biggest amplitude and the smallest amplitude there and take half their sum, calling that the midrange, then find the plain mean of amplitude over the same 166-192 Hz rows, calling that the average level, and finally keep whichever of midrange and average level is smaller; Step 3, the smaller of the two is 2.99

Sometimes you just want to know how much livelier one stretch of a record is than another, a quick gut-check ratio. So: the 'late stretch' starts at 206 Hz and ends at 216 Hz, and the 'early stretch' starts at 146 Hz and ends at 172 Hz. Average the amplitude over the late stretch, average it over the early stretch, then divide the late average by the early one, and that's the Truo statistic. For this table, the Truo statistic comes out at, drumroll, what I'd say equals 0.99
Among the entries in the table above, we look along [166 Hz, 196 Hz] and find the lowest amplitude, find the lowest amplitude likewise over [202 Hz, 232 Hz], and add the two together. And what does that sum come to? 5.7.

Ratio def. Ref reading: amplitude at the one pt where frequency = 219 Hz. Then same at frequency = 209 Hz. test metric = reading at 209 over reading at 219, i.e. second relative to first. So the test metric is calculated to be 0.934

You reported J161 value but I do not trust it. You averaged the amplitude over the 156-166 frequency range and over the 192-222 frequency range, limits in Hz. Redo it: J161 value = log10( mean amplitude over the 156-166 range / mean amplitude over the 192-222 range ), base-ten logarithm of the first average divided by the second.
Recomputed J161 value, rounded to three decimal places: -0.003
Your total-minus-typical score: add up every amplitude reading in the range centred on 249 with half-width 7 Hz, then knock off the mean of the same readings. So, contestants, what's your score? 4.79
